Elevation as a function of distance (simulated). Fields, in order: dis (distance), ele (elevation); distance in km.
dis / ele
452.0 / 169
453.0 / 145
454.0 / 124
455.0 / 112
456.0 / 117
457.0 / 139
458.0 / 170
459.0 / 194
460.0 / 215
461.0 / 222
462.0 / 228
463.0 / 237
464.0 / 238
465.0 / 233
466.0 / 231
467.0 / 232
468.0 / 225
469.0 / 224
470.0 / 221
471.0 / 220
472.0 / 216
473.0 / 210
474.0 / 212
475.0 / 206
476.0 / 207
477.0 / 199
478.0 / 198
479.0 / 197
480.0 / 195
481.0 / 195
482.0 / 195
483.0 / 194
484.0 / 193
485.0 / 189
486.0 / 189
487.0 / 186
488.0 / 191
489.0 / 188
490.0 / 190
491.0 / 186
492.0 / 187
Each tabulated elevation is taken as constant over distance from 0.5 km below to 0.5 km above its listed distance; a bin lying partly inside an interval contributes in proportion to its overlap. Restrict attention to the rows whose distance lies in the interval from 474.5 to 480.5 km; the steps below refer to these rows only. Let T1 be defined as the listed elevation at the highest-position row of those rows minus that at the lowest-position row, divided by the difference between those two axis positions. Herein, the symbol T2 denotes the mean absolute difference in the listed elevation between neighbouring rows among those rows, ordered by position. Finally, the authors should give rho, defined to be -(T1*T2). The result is 6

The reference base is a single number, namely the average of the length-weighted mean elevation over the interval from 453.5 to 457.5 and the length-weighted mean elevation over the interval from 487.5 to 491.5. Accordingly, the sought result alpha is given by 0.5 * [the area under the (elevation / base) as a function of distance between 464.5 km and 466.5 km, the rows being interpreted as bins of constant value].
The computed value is 1.49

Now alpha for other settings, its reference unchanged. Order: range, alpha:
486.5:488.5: 1.21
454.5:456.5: 0.73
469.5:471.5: 1.41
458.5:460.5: 1.31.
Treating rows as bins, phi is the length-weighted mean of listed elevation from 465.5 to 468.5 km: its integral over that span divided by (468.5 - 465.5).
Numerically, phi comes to 229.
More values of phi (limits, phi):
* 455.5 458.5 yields 142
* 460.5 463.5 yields 229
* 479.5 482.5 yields 195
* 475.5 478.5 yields 201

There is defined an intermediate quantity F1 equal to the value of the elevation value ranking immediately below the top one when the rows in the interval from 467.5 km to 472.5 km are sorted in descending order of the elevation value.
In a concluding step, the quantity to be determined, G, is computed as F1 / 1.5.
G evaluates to 149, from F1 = 224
